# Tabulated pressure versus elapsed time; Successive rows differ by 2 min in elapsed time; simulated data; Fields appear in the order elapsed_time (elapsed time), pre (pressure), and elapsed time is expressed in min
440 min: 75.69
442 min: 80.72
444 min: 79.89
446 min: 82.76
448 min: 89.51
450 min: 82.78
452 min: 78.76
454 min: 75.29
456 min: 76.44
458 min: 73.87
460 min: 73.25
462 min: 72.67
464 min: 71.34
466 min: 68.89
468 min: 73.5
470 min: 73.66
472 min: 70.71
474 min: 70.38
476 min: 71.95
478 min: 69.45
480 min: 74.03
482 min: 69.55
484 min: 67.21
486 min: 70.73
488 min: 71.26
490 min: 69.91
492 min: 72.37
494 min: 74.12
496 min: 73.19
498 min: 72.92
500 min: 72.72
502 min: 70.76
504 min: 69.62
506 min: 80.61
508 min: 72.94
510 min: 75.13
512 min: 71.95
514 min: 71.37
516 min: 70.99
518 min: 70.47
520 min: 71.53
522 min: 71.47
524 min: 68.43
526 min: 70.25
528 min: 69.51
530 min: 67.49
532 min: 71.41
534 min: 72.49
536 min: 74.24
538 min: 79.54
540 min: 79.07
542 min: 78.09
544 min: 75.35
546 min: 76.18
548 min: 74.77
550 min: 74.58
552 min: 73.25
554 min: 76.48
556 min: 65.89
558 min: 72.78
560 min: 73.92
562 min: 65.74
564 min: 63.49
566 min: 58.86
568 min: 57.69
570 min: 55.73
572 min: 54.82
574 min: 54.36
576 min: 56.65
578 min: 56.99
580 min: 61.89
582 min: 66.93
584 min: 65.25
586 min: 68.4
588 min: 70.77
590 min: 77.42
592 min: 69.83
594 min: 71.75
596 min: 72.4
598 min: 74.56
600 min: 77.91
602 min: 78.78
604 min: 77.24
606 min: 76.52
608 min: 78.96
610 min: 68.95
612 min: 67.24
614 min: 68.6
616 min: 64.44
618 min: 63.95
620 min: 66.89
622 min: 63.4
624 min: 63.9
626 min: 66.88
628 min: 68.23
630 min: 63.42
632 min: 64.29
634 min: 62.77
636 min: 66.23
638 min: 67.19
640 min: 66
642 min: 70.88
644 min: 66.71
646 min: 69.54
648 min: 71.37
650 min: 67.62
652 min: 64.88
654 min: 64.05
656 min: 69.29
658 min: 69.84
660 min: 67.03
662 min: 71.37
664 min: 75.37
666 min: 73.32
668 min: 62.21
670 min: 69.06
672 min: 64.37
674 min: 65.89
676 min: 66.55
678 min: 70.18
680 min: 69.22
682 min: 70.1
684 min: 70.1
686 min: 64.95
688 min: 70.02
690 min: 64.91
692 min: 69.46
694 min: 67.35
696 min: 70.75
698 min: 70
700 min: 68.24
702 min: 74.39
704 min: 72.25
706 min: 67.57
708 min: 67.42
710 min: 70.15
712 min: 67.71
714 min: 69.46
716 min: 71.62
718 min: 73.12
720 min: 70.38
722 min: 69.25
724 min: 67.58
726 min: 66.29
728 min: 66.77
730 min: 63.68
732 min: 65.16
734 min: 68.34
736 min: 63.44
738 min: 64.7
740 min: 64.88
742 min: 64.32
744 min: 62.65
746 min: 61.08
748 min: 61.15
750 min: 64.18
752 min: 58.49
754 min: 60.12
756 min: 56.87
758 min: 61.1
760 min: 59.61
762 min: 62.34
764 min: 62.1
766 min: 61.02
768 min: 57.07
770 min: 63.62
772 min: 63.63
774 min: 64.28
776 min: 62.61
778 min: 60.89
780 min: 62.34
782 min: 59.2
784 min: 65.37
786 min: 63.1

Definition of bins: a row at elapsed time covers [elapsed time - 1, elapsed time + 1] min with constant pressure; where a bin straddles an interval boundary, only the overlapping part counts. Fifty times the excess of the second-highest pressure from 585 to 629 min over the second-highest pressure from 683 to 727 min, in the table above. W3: 283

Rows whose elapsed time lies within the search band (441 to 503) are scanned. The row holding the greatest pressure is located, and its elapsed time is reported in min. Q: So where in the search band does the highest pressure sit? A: 448 min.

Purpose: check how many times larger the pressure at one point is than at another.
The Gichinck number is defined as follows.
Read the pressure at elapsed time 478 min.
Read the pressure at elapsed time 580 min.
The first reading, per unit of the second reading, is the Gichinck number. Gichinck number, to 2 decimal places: 1.12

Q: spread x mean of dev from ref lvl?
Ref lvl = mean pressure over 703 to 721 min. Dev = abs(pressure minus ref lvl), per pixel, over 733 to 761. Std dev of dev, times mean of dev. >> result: 23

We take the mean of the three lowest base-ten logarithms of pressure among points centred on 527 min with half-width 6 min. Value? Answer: 1.84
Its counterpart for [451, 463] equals 1.86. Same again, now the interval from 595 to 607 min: 1.87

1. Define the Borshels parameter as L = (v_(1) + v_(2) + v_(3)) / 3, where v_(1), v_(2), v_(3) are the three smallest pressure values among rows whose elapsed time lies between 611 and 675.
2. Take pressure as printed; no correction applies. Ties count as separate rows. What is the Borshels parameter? 63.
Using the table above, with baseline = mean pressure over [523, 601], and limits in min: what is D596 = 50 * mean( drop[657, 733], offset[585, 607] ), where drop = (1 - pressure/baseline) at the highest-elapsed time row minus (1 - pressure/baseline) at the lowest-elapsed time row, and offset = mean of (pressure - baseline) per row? 128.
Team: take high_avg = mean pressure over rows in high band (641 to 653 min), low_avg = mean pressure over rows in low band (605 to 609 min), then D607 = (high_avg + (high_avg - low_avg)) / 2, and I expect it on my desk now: 30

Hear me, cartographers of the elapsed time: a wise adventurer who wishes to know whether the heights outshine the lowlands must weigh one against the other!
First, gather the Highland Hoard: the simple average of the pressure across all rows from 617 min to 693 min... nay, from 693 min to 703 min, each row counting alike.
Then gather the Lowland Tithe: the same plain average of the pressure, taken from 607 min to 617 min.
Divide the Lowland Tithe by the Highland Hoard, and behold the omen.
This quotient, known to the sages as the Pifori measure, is 0.99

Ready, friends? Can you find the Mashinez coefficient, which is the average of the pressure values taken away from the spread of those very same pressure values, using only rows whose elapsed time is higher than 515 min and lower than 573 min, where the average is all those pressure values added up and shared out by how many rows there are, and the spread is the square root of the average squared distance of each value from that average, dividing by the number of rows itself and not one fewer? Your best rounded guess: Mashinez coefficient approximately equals -64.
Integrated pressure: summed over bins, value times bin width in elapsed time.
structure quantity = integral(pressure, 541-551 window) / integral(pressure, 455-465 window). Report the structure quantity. 1.03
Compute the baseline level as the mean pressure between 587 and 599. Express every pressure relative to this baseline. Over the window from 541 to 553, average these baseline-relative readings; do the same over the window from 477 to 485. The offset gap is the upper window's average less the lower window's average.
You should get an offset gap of 5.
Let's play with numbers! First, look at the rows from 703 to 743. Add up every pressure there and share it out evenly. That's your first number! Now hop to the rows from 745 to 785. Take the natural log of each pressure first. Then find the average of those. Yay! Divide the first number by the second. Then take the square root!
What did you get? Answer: 4.06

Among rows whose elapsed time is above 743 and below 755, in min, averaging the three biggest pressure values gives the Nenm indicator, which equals 63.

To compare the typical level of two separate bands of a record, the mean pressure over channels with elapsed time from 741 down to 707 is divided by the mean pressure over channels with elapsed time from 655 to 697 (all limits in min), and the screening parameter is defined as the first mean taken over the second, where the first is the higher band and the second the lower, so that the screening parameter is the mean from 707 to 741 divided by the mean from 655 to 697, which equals 0.99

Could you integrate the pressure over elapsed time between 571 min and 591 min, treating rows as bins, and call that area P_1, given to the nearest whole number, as 1267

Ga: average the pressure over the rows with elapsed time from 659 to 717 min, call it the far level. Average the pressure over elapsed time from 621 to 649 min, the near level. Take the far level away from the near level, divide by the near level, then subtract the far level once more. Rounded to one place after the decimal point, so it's -69.0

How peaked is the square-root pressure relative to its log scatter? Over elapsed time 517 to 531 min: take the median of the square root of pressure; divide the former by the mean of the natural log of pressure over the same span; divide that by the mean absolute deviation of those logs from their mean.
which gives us 114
